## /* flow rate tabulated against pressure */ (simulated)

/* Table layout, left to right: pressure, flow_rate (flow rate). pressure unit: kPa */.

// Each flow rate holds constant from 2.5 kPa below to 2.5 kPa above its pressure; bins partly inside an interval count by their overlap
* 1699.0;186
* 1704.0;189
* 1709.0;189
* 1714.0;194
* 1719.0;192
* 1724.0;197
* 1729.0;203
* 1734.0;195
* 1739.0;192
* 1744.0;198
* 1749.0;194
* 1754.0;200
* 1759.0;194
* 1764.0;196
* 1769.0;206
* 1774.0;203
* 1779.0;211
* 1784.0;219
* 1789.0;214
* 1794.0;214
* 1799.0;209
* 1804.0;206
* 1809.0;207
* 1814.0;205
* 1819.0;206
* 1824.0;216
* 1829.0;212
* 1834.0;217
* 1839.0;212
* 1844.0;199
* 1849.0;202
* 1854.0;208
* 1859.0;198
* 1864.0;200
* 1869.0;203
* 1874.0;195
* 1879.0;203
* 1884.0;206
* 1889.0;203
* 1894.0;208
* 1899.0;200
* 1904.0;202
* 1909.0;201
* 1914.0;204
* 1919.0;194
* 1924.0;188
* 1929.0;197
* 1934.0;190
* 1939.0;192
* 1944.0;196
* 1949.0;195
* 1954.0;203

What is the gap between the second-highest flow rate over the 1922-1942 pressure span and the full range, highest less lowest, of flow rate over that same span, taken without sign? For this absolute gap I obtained 183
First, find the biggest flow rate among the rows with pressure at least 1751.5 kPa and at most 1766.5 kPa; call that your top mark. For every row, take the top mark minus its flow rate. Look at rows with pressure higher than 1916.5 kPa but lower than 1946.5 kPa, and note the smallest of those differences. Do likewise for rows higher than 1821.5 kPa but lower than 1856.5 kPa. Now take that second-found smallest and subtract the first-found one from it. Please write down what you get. -20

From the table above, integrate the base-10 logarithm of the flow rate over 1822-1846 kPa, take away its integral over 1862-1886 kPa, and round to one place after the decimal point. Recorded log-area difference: 0.5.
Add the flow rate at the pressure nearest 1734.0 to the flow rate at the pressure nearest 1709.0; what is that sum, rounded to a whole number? 384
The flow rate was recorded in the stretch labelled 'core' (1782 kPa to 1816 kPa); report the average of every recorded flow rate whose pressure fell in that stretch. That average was 211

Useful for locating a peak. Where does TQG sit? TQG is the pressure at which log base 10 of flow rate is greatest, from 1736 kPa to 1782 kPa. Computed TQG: 1779.0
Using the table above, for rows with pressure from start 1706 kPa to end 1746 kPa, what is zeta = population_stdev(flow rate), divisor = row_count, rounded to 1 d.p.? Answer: 4.1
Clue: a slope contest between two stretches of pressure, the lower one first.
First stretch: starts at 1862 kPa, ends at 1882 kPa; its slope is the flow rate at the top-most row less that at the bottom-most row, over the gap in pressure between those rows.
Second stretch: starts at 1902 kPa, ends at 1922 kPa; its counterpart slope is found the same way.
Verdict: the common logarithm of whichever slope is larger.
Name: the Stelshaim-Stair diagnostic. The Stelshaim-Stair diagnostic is -0.699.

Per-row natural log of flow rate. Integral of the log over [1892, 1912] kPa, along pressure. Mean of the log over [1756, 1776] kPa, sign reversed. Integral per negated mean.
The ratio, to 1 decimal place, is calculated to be -20.1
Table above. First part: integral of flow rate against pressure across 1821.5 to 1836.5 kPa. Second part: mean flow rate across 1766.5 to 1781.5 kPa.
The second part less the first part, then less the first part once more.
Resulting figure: -6243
